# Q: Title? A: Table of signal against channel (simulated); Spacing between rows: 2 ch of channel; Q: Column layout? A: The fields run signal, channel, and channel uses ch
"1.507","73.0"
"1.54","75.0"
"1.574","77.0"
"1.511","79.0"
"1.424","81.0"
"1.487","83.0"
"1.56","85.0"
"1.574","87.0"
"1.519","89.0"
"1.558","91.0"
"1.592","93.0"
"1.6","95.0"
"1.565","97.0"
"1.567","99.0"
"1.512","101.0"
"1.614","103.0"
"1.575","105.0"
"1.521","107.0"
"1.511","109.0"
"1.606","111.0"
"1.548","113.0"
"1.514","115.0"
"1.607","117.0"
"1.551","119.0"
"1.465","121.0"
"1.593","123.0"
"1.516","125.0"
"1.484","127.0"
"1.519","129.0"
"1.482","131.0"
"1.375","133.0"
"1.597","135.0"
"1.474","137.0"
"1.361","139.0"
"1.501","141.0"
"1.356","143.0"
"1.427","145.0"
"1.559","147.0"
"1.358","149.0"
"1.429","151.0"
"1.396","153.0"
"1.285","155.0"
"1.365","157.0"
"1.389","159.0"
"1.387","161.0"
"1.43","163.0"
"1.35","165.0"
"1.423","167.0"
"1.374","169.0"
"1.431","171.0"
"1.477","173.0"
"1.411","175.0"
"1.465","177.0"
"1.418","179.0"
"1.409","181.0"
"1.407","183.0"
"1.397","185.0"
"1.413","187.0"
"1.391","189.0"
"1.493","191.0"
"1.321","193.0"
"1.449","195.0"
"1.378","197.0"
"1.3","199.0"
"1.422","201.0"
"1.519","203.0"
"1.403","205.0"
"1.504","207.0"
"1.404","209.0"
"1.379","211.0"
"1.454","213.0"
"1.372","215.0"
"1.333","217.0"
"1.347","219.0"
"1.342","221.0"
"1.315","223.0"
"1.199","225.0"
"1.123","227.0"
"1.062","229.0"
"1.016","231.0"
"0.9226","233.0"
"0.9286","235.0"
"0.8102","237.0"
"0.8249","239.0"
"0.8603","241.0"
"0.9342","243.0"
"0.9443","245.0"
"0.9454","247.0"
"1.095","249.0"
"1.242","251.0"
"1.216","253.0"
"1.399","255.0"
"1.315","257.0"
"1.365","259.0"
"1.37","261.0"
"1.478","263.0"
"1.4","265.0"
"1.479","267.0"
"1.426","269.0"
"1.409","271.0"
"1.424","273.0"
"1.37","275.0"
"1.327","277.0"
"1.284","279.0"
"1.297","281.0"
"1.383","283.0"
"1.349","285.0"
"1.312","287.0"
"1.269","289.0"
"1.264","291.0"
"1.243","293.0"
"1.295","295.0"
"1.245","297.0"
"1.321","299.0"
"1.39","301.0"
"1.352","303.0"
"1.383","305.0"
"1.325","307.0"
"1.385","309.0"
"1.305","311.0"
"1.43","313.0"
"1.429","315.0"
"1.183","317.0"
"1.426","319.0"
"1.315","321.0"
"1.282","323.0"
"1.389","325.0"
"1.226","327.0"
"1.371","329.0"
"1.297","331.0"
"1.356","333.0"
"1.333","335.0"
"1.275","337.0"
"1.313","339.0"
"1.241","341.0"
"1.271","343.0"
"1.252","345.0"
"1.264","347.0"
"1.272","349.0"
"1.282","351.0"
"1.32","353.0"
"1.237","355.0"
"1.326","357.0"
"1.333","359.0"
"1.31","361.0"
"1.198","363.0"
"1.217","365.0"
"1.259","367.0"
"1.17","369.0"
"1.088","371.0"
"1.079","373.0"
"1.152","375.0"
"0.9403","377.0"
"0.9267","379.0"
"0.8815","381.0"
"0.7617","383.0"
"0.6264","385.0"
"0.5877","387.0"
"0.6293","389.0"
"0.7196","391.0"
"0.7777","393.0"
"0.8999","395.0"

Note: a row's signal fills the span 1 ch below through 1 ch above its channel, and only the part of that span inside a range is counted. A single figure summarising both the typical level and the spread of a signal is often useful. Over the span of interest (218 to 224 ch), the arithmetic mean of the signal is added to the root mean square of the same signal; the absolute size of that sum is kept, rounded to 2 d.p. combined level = 2.67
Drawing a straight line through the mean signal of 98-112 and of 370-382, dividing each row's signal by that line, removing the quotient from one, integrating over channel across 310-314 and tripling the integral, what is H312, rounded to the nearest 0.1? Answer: -2.4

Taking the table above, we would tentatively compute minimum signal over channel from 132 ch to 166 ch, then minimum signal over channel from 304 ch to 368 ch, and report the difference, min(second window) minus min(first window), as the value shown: -0.10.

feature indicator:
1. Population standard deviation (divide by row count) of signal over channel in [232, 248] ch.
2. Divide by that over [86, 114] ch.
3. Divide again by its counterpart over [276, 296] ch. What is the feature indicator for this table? 38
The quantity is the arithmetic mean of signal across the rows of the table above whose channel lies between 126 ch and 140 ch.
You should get 1.47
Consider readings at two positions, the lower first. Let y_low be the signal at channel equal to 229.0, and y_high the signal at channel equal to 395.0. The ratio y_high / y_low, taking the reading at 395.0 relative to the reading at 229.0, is 0.85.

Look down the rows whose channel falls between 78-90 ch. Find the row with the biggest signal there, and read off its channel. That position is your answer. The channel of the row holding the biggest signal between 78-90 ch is 87.0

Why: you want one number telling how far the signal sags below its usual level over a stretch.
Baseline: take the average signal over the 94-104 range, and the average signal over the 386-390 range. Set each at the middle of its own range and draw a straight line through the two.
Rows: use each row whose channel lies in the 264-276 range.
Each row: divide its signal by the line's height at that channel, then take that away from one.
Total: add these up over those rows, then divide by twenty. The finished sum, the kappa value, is -0.12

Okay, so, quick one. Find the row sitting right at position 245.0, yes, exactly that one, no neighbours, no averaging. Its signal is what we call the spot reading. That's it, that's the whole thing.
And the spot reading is 0.9443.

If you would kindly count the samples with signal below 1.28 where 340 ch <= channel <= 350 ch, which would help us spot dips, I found 5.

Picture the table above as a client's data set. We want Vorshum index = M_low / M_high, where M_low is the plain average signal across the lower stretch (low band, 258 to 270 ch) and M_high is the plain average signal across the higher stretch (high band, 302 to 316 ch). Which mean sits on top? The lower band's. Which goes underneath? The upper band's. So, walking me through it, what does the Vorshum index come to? 1.03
